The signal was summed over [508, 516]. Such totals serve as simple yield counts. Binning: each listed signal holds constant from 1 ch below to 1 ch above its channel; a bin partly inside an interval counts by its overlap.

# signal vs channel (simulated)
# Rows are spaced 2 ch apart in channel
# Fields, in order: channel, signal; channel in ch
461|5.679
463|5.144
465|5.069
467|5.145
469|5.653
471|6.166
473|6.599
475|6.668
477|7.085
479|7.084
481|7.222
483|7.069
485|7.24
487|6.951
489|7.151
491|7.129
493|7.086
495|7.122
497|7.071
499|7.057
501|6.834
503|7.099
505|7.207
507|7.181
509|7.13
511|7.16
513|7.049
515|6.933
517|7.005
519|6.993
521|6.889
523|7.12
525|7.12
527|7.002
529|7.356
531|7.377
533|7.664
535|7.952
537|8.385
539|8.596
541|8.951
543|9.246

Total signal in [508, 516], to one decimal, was 28.3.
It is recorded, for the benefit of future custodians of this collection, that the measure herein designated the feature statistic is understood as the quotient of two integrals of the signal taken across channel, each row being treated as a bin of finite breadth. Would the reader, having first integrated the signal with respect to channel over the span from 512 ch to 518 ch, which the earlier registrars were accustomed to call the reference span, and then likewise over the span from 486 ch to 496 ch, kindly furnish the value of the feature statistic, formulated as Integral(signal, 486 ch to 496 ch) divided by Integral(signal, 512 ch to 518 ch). 1.7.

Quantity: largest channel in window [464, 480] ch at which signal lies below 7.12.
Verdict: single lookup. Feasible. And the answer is 479 ch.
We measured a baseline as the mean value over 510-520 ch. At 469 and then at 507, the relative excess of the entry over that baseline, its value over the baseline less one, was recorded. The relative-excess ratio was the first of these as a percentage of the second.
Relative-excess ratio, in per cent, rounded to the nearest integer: -899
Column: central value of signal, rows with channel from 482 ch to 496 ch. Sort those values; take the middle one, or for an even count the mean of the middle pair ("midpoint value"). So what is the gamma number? 7.12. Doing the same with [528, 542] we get 7.95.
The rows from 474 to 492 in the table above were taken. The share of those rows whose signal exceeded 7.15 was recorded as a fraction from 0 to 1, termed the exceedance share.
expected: 0.33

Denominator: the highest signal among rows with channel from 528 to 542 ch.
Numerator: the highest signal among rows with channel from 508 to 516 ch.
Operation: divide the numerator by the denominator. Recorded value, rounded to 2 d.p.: 0.80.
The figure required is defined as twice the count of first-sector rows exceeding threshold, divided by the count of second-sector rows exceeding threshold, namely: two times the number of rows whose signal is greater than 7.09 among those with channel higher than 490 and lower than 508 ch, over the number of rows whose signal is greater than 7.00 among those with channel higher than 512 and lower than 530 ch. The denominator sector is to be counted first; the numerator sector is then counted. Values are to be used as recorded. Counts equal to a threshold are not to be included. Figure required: 1.7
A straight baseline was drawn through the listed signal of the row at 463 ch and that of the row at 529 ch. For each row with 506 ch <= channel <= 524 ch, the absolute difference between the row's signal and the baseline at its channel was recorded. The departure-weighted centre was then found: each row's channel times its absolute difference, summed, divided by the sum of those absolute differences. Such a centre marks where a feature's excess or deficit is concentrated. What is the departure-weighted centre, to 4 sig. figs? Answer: 511.2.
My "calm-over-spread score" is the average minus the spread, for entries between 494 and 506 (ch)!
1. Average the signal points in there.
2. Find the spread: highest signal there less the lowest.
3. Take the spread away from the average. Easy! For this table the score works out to 6.7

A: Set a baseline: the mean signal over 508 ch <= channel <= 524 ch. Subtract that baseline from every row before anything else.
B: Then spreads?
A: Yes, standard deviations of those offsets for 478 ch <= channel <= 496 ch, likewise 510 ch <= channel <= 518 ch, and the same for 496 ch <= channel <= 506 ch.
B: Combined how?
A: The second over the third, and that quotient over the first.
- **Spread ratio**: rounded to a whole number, 8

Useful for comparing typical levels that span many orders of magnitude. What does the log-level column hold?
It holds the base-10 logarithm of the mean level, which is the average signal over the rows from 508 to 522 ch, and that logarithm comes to 0.847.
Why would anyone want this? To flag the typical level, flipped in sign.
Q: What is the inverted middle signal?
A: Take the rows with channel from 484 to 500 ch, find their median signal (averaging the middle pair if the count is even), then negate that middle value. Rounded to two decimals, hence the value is -7.10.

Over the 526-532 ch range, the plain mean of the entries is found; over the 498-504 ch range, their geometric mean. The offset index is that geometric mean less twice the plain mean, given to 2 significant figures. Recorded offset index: -7.5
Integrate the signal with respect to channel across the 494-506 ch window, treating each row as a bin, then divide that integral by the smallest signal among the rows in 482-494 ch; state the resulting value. 12.2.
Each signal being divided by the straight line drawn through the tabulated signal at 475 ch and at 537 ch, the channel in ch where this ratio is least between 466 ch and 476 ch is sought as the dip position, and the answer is 467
